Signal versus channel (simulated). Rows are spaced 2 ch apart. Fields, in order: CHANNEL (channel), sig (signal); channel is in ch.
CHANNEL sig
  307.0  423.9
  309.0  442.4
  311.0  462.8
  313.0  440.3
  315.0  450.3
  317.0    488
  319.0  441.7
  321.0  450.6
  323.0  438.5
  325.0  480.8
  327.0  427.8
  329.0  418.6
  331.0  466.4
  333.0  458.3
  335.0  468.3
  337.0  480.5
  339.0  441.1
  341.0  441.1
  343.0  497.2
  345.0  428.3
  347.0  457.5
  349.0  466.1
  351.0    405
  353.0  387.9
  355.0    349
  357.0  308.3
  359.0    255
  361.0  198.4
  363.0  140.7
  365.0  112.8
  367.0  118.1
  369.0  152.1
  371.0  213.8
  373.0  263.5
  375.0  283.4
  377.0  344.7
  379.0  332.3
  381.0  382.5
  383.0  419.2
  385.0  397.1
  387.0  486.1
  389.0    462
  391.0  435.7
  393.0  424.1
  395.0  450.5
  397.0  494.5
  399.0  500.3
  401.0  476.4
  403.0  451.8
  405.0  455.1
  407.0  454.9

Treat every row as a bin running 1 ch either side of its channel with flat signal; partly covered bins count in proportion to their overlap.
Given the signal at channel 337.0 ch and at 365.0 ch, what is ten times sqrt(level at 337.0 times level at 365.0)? 2328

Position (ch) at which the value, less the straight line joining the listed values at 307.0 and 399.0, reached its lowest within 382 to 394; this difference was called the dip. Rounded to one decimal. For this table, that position 385.0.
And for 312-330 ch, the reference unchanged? 329.0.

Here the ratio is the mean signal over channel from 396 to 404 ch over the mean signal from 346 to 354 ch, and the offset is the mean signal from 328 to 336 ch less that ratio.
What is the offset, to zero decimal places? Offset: 452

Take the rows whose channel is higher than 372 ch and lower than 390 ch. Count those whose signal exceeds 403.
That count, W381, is 3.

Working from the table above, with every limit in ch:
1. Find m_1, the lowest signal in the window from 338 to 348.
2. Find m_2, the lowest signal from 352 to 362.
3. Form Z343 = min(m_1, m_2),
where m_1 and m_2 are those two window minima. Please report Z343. 198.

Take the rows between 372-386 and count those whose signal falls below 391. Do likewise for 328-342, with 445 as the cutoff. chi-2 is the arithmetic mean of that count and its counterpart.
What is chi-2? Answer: 4.00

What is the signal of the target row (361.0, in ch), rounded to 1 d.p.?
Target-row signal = 198.4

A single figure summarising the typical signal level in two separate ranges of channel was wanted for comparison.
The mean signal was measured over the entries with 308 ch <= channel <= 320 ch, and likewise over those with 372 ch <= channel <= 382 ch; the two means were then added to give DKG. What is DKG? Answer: 776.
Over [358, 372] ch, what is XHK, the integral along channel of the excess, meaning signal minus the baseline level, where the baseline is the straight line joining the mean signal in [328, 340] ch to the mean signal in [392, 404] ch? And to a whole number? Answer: -4068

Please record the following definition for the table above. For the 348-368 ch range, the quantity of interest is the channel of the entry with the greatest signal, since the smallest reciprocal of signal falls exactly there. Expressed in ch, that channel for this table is 349.0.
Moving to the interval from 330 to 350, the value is 343.0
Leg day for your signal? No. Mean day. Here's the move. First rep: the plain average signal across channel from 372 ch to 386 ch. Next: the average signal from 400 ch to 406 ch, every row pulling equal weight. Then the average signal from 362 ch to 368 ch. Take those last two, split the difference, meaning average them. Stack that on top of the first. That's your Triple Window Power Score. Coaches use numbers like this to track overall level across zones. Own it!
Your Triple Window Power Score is 639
